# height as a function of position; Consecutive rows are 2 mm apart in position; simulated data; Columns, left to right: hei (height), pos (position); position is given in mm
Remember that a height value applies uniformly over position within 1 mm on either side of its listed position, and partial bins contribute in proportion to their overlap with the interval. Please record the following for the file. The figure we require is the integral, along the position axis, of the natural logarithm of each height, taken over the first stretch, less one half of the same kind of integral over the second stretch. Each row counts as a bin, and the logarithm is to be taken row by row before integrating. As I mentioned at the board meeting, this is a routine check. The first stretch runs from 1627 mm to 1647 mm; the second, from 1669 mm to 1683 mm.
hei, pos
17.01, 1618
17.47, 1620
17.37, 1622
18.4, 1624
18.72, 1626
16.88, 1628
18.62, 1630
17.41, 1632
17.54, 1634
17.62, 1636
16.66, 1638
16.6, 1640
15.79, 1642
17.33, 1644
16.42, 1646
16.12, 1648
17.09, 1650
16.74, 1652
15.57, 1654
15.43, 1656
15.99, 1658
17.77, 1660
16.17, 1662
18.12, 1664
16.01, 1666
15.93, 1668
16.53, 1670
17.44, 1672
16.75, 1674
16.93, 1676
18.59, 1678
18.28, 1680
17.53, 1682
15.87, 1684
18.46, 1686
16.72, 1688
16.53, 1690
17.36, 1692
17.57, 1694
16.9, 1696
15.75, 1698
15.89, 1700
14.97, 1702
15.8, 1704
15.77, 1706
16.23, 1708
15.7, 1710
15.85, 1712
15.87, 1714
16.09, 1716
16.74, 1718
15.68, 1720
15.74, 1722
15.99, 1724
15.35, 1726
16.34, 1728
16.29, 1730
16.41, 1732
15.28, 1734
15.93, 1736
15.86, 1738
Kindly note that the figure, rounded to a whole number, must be 37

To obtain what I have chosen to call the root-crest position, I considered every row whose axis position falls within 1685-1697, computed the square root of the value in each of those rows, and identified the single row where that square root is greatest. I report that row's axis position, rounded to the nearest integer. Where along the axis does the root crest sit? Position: 1686 mm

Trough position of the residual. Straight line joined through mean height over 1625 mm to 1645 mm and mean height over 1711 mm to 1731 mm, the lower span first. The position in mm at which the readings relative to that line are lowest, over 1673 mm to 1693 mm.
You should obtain 1684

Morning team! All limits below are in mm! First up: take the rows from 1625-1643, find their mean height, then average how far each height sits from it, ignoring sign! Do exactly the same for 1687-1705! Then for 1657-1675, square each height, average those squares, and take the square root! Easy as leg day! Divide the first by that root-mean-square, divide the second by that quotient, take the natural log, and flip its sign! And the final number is -2.8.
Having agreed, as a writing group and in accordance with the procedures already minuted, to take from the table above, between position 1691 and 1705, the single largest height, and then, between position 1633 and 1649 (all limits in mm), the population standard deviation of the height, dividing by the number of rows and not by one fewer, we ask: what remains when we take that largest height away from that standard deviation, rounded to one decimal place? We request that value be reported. -16.9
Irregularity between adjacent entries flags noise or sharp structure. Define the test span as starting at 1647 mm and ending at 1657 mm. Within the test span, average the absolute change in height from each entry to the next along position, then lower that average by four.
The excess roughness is -3.3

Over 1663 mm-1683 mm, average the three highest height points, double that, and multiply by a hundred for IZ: 3666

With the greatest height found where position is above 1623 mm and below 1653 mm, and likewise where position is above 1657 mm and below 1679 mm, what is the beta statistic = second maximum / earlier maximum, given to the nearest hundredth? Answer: 0.99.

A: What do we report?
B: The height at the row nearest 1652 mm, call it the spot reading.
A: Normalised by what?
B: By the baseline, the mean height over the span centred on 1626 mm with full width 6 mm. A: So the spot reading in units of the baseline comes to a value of 0.93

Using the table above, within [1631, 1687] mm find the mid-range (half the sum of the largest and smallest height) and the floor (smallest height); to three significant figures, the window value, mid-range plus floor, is 32.4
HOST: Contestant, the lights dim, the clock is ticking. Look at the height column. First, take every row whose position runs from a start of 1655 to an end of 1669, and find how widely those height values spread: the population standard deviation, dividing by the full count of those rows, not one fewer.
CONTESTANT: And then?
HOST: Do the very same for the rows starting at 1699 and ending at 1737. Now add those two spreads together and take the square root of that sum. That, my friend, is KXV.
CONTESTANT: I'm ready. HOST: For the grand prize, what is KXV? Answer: 1.17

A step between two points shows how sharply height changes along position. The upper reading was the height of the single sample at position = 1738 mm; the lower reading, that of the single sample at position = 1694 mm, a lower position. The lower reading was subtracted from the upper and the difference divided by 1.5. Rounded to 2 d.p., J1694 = -1.14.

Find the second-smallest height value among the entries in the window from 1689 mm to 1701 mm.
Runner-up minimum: 15.89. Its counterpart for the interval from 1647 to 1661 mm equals 15.57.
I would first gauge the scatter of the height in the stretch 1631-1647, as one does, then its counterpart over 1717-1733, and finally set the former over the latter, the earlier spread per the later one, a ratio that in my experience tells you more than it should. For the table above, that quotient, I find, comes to 1.42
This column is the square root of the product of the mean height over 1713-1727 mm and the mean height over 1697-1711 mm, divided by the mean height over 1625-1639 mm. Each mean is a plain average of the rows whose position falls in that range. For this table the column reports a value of 0.90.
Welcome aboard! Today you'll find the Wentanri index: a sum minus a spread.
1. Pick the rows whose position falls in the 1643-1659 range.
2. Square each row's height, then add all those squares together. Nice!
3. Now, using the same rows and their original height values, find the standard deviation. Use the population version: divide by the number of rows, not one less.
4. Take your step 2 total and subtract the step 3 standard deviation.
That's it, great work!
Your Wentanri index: 2138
